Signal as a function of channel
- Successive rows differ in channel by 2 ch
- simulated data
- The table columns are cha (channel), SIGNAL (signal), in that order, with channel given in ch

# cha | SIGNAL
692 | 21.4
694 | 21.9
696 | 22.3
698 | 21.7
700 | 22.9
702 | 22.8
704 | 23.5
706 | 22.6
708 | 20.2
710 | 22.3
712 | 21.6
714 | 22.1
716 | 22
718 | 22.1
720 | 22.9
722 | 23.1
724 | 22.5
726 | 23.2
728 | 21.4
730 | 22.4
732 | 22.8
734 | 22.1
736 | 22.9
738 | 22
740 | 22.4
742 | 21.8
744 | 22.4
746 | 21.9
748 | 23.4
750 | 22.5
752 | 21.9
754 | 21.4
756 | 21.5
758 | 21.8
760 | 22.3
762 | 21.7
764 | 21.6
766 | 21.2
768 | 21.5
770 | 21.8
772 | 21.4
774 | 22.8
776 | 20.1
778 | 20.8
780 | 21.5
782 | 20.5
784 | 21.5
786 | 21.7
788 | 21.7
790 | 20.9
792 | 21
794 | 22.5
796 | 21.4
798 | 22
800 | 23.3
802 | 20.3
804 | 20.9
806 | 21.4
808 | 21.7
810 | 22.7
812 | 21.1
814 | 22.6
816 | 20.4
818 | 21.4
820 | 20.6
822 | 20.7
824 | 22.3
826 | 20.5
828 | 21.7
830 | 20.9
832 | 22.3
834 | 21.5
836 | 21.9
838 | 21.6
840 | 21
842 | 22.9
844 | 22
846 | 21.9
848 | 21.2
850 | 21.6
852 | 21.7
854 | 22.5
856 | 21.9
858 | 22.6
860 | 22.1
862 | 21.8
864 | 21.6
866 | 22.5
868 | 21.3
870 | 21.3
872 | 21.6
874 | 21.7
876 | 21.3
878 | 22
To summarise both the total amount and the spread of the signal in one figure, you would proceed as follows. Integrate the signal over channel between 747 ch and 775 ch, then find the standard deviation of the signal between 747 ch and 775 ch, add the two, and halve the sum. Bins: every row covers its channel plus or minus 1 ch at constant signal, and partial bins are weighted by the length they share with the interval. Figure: 307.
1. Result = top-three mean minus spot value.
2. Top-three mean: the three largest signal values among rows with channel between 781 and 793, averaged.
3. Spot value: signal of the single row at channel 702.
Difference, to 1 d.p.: -1.2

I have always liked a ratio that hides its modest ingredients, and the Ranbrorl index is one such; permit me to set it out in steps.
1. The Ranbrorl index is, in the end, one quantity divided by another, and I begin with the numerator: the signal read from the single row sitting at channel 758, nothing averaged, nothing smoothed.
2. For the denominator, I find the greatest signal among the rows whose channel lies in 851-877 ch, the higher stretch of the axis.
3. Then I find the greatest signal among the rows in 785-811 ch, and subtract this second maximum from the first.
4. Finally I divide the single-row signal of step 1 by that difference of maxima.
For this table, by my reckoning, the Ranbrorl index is -31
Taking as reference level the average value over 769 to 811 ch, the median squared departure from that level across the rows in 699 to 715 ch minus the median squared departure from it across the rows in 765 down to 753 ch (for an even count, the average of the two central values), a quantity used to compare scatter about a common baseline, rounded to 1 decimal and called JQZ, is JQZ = 1.4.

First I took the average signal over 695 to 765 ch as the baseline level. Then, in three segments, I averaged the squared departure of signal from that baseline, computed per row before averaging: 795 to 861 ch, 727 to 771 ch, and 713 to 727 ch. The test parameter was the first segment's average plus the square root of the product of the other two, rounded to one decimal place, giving 1.2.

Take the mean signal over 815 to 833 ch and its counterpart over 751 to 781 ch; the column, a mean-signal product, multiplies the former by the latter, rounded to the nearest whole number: 457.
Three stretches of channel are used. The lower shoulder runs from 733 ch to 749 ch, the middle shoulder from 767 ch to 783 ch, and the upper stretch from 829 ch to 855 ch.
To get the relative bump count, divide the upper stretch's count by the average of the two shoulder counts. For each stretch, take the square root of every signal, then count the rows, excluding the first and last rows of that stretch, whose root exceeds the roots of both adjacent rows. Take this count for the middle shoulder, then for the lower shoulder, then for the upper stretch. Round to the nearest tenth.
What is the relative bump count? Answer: 1.0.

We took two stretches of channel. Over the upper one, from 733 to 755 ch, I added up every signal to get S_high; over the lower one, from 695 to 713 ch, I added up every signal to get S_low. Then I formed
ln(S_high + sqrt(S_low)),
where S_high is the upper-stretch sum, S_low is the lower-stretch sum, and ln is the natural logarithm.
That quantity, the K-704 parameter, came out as 5.56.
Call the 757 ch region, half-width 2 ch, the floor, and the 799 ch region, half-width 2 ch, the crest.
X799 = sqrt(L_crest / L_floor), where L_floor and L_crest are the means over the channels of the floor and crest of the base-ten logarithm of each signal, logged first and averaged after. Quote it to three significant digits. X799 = 1.01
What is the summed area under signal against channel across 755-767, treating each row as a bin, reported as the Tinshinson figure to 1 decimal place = 260.2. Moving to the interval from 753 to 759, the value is 129.4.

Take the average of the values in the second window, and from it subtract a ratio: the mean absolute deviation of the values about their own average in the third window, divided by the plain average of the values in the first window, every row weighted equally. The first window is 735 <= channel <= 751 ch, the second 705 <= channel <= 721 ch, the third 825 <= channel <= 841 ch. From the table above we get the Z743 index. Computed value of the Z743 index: 21.95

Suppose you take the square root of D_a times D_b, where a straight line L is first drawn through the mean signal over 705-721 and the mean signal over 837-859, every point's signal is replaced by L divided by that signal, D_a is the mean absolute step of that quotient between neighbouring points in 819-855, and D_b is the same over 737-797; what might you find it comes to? 0.0349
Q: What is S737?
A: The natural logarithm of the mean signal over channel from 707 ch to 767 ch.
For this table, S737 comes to 3.10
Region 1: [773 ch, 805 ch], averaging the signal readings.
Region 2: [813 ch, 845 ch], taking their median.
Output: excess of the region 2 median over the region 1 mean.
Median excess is 0.12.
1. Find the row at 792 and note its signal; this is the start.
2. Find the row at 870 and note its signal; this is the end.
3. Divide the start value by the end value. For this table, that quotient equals 0.99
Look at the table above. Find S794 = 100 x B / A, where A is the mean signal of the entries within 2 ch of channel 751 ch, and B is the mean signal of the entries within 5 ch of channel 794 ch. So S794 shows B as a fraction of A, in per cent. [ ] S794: 97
